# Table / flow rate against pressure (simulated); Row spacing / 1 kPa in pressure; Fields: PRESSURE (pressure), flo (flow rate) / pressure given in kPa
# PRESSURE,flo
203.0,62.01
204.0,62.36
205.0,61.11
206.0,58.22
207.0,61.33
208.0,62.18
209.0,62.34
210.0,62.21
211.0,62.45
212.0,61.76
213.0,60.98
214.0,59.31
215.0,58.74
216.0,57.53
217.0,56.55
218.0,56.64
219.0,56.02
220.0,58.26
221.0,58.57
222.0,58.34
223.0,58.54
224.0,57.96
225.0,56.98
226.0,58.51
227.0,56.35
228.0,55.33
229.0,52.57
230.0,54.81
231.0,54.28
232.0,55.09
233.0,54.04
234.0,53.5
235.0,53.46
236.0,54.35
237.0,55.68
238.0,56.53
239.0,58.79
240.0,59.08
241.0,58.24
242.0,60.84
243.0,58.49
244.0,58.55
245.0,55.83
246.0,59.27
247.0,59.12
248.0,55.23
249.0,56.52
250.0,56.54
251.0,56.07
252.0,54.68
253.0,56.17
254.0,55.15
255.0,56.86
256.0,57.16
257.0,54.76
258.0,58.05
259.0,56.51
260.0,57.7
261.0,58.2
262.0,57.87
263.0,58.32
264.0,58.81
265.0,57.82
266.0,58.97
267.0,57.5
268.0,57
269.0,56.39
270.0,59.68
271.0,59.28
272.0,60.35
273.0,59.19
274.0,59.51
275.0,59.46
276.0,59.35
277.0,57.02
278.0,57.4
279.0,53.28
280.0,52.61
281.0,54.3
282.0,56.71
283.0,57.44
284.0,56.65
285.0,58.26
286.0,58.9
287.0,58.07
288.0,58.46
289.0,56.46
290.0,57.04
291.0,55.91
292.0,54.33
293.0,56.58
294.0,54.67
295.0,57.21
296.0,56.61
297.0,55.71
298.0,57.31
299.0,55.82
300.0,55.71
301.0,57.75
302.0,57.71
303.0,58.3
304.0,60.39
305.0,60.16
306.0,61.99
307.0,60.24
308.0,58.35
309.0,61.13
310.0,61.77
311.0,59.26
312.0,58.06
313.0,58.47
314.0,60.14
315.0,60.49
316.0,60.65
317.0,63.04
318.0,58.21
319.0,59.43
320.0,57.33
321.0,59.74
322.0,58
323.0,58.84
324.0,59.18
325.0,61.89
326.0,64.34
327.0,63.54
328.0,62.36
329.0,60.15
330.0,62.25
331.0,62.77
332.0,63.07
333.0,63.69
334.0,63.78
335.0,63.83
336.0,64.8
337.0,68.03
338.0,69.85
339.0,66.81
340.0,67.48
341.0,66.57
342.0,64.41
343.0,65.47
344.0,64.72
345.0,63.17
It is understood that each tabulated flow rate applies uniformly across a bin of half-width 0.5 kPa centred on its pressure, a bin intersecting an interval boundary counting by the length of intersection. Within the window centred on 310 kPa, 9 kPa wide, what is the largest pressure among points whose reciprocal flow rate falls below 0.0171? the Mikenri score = 314.0 kPa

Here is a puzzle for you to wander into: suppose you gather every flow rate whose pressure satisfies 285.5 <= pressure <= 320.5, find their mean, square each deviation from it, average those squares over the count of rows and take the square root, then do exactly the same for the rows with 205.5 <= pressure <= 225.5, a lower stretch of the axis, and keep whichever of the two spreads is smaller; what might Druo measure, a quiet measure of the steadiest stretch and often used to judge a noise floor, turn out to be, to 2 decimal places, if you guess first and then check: 2.09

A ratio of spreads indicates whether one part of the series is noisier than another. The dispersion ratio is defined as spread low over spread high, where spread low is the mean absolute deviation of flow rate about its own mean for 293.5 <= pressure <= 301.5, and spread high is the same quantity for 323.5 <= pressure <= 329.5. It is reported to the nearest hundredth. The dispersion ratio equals 0.58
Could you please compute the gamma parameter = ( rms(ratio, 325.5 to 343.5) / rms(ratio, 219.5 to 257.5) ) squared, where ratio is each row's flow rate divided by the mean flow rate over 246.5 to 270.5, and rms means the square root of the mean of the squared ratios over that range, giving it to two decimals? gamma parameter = 1.30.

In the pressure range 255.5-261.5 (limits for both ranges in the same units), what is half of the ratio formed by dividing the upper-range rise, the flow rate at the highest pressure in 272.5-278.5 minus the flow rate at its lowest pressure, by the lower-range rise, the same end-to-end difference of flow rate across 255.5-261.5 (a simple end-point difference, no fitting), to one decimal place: -0.9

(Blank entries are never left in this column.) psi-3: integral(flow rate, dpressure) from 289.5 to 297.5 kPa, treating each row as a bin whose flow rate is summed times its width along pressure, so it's 448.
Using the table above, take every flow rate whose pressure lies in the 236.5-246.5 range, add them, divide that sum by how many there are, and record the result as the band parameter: 58.1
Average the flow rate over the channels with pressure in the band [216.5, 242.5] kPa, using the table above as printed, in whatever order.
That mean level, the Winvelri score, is 56.5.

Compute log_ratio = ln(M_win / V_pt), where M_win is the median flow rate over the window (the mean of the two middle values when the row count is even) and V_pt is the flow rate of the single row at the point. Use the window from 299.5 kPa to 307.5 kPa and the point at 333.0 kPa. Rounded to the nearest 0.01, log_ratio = -0.07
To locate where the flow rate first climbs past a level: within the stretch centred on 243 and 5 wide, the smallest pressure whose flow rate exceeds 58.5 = 242.0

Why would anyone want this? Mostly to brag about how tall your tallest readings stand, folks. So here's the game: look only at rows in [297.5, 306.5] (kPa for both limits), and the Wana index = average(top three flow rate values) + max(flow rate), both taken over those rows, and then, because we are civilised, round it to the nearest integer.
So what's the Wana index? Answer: 123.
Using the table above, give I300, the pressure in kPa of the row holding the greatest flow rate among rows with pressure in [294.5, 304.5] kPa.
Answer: 304.0 kPa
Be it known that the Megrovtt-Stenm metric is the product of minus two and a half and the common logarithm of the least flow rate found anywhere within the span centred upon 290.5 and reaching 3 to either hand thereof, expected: -4.34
